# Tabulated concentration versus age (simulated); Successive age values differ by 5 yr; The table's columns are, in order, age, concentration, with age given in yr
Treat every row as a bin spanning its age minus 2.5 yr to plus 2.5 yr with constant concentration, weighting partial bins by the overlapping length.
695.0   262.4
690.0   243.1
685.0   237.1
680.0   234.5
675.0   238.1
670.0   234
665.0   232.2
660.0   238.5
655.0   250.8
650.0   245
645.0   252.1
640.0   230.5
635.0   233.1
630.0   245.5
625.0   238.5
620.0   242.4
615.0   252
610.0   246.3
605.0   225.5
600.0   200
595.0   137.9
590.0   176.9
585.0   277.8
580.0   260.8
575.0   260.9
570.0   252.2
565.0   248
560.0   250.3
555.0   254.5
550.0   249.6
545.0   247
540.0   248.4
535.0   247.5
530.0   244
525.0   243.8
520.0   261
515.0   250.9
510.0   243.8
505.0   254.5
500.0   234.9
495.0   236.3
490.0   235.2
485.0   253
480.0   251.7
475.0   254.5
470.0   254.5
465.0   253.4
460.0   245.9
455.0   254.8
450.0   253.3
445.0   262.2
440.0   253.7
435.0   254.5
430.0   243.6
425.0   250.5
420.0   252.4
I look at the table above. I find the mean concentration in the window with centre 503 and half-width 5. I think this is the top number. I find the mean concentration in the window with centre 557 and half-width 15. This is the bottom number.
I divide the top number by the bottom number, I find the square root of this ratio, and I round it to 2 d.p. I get 0.99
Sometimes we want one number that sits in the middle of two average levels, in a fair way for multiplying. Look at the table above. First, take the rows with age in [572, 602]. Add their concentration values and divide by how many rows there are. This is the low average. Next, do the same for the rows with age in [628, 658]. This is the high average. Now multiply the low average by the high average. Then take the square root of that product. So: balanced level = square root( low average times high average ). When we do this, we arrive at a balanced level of 231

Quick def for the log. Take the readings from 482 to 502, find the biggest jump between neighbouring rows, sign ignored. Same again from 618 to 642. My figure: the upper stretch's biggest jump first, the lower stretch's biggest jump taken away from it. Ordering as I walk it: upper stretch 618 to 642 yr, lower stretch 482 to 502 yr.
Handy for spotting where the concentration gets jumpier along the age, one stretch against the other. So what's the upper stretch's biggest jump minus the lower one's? -5.4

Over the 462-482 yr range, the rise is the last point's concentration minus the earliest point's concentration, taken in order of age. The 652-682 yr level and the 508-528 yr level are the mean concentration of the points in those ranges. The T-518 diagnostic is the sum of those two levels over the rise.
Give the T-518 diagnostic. -287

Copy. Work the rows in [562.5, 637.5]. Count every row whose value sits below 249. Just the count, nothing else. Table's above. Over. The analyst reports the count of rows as 10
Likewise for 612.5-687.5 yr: 12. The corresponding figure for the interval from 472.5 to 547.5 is 9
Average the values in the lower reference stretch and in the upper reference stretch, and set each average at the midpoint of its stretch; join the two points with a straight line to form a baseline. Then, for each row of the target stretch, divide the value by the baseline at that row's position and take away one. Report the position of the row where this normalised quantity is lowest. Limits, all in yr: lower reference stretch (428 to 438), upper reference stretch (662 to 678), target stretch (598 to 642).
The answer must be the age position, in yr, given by 600.0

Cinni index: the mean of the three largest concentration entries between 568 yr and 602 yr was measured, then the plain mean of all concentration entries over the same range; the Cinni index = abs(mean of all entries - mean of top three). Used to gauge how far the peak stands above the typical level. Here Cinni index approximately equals 43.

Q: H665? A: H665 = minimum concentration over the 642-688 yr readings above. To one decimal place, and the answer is 232.2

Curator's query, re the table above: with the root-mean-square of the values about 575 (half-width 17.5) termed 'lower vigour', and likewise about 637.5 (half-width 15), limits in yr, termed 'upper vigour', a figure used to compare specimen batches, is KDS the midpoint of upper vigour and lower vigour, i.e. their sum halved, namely 245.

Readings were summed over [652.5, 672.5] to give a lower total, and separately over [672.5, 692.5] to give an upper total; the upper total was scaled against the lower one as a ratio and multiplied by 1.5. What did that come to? 1.50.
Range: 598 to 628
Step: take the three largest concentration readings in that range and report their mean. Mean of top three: 247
